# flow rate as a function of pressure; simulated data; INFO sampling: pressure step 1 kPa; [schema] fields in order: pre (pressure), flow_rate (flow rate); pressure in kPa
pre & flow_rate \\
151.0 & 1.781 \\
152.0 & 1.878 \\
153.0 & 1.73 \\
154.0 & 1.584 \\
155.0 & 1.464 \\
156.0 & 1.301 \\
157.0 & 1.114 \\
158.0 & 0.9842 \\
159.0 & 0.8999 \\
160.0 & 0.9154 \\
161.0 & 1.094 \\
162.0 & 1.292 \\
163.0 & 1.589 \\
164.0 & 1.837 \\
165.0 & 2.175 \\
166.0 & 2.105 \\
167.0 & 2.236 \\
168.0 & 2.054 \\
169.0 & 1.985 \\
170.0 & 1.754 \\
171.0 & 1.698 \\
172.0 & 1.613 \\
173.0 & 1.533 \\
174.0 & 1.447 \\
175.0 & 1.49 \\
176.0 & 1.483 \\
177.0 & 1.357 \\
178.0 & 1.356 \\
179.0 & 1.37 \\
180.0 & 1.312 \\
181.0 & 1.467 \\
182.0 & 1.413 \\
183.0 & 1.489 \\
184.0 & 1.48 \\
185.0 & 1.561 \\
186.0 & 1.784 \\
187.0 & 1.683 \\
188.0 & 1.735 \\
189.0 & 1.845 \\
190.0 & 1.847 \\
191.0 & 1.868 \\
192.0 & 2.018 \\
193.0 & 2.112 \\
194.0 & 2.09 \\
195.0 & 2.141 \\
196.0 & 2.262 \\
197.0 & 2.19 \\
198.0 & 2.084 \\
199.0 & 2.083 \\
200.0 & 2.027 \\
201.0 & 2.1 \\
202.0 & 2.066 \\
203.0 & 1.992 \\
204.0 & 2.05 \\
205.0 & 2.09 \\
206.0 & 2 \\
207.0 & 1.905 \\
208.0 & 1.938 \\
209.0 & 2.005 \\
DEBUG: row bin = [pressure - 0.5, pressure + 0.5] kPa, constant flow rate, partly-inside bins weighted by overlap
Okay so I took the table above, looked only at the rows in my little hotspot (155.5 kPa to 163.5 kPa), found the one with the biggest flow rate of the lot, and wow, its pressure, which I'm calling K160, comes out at 163.0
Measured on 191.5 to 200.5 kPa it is 196.0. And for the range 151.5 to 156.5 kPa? 152.0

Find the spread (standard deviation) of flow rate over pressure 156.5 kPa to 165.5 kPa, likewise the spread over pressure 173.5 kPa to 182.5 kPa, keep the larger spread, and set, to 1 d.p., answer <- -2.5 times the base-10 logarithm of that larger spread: 0.9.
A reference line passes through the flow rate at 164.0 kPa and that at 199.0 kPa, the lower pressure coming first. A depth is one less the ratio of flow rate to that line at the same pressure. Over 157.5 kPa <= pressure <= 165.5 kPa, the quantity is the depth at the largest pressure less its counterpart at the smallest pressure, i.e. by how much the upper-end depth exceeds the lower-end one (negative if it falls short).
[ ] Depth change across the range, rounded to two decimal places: -0.63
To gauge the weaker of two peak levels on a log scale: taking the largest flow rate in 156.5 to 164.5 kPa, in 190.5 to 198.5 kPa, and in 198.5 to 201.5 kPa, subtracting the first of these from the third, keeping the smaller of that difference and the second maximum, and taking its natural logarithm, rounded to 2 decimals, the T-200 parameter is -1.34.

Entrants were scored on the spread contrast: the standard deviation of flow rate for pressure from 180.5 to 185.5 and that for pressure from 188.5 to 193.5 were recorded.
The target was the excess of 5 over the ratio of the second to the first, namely 2.72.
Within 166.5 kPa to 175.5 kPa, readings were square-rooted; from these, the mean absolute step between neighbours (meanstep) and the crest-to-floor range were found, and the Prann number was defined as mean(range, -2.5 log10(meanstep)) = 1.91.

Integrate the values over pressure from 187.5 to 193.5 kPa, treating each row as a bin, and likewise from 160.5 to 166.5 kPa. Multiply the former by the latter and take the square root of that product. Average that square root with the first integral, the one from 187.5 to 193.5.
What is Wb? 11.1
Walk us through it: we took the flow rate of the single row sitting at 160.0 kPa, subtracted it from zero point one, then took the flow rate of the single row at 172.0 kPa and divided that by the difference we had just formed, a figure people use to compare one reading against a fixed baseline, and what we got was -1.98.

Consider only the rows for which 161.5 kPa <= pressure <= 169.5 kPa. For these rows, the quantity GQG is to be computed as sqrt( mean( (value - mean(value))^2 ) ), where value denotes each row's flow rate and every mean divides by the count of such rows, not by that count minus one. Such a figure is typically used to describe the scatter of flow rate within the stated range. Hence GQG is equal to 0.30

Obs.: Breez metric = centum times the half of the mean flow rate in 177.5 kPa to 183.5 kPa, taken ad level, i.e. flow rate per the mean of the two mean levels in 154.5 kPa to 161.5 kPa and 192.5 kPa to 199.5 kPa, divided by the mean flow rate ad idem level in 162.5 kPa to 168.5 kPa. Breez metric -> 35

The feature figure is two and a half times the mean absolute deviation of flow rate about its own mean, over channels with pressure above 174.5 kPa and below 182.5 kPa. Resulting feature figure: 0.14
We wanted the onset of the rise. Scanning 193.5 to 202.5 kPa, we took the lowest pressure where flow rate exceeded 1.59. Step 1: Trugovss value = 194.0 kPa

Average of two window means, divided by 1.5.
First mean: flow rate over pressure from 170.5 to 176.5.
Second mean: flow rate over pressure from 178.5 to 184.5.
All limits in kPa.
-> 0.99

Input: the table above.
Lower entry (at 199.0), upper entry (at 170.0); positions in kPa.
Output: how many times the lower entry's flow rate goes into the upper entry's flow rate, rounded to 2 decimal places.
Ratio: 0.84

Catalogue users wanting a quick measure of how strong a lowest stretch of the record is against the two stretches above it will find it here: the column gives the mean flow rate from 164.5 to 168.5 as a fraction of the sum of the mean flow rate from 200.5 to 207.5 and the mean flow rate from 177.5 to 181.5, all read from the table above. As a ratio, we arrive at 0.63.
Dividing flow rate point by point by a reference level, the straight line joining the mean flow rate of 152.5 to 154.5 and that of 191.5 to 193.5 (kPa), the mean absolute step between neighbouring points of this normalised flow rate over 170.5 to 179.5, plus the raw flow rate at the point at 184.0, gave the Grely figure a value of 1.51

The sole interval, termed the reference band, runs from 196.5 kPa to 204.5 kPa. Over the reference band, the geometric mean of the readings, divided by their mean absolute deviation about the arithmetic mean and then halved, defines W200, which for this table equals 26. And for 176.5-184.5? 12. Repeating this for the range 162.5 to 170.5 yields 5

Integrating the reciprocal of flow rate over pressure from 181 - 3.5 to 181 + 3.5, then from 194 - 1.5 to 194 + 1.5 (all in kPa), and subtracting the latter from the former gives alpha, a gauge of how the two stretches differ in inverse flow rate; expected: 3.5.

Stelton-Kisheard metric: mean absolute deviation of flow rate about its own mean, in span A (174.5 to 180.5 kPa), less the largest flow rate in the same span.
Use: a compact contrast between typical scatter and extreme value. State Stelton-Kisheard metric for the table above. -1.43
